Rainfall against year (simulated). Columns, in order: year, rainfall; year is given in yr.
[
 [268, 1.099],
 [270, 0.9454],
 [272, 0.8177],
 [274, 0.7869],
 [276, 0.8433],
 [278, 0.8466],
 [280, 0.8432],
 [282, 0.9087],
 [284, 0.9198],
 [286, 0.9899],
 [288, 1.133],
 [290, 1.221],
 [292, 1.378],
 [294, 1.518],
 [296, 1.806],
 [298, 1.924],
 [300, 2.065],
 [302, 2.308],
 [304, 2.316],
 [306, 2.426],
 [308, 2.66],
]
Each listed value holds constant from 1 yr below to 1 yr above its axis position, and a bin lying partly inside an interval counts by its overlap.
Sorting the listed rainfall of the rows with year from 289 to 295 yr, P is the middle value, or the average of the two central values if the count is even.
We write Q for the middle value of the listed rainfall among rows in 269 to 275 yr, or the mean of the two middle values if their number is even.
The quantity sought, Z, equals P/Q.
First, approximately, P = 1.4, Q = 0.8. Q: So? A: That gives 1.7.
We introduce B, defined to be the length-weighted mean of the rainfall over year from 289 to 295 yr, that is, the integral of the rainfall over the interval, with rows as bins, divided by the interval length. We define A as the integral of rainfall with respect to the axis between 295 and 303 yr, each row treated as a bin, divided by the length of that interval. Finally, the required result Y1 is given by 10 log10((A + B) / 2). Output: 2.3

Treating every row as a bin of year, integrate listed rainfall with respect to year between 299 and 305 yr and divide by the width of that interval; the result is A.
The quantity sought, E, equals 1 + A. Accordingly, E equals 3.2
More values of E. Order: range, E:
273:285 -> 1.9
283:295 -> 2.2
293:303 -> 2.9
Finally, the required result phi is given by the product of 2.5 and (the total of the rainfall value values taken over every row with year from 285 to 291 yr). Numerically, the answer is 8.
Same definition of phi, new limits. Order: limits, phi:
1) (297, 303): 16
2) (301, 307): 18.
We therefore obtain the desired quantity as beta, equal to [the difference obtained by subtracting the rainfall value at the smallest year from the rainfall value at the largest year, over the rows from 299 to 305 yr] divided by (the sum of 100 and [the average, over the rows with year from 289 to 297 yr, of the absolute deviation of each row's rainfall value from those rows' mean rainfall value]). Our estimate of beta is 0.003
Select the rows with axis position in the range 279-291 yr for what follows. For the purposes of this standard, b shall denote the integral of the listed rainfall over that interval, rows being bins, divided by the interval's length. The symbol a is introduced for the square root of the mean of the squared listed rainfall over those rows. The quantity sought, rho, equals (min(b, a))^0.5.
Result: 1.0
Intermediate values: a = 1.0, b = 1.0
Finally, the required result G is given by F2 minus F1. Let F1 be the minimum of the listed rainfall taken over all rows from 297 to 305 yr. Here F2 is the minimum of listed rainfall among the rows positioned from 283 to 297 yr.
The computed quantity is -1.0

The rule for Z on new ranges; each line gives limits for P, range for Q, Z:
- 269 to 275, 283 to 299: 0.6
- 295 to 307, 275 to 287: 2.5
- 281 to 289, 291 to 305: 0.5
